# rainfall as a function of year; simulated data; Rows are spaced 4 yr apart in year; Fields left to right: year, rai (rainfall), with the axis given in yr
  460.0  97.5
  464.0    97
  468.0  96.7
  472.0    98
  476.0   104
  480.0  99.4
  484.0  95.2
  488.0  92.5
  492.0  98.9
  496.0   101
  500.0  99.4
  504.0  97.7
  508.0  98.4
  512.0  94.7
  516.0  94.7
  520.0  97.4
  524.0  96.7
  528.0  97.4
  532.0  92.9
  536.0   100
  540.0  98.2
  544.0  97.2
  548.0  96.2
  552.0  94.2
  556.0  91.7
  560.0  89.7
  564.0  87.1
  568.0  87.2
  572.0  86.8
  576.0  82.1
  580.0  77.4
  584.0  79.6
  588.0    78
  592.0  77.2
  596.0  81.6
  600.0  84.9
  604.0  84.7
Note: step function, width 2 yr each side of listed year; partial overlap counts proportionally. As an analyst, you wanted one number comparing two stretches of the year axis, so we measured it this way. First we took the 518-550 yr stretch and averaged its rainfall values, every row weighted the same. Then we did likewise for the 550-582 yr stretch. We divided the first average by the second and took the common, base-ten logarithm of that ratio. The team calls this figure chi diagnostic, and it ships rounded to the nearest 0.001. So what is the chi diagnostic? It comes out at 0.047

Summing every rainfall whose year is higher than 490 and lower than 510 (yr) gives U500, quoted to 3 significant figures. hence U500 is 495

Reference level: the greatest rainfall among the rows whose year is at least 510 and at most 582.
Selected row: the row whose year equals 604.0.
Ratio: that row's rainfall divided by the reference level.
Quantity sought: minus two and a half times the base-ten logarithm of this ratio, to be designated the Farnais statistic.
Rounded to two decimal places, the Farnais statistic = 0.18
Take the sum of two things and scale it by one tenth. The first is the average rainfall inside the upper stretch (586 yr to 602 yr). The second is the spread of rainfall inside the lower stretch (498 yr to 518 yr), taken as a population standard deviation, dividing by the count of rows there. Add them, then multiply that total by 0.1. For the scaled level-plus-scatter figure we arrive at 8.24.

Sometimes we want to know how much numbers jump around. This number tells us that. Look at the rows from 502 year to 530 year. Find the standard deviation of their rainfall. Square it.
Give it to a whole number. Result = 2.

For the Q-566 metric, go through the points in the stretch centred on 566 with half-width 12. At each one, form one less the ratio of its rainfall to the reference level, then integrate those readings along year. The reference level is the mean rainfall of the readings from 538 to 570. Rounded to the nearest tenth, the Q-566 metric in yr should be 1.4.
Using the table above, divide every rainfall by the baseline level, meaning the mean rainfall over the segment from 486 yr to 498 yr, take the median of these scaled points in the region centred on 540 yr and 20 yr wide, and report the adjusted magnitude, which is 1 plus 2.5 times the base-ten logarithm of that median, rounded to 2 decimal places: 1.00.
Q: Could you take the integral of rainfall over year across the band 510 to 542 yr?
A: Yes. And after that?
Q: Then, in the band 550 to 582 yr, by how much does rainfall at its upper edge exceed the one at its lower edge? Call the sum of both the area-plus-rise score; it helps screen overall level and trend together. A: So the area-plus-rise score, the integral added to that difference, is 3071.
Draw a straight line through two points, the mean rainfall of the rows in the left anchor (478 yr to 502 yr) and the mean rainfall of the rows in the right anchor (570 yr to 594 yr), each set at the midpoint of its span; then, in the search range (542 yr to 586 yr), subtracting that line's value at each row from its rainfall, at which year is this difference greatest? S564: 544.0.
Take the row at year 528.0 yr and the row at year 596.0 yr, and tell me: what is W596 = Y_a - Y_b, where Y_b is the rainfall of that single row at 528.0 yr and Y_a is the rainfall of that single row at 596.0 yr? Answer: -16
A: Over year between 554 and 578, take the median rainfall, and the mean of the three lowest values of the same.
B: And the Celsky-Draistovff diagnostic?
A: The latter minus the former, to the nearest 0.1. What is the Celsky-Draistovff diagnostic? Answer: -1.8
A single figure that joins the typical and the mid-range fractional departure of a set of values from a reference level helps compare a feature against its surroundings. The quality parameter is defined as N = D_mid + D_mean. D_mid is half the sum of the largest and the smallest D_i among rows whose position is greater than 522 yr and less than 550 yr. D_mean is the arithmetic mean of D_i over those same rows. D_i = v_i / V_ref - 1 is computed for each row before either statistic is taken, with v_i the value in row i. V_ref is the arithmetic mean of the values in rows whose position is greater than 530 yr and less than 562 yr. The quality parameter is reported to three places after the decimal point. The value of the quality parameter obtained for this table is 0.035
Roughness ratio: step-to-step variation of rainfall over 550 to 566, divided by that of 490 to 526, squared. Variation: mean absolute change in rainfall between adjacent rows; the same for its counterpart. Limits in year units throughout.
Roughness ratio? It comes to 2.1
